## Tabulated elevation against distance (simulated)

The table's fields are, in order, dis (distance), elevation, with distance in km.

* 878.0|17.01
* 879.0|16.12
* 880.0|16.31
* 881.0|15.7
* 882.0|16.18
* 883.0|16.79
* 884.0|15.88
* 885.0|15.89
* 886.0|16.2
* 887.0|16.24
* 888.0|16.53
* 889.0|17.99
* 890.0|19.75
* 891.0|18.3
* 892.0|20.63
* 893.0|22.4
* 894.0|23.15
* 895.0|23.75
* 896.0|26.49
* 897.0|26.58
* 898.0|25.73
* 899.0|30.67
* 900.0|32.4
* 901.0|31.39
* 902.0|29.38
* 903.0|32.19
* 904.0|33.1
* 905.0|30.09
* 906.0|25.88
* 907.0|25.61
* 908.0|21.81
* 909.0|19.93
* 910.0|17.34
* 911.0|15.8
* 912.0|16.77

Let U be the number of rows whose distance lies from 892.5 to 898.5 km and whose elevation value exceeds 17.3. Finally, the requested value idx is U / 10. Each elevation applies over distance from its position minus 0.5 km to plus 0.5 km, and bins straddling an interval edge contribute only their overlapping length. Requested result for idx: 0.60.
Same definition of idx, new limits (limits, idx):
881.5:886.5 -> 0.00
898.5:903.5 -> 0.50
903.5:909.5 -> 0.60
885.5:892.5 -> 0.40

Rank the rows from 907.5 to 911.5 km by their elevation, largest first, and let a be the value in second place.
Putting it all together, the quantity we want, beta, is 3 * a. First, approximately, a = 19.93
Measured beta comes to 60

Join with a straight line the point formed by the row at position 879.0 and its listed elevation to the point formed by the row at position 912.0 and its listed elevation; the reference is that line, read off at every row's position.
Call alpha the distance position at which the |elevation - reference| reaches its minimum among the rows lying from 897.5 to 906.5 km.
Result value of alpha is 906.0 km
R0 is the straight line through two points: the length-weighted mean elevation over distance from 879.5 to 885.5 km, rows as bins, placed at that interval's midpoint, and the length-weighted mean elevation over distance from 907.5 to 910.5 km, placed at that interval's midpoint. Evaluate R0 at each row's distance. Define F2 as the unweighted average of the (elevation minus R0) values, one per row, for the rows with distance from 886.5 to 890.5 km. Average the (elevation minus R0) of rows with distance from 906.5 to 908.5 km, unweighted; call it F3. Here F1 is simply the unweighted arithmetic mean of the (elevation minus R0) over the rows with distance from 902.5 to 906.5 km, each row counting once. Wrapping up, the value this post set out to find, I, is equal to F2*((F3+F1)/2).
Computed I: 5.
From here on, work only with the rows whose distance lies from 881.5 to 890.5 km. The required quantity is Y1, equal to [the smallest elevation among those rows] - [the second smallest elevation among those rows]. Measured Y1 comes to 0.0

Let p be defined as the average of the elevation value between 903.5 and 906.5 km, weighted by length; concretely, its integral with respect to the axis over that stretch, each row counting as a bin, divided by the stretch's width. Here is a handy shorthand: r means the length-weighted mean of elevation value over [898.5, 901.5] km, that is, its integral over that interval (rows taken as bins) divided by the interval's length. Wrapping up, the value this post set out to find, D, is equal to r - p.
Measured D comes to 2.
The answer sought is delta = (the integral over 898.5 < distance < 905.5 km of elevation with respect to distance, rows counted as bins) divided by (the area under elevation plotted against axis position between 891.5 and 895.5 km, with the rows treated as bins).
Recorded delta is 2.4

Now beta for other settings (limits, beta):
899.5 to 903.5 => 97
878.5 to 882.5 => 49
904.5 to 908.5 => 78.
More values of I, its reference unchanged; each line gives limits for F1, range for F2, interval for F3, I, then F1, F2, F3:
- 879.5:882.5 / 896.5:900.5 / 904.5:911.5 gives 15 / 0.1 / 10.6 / 3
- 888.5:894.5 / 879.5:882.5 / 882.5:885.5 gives 0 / 3.0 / 0.1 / 0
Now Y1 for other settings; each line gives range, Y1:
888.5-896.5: -0.3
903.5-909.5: -1.9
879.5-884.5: -0.2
